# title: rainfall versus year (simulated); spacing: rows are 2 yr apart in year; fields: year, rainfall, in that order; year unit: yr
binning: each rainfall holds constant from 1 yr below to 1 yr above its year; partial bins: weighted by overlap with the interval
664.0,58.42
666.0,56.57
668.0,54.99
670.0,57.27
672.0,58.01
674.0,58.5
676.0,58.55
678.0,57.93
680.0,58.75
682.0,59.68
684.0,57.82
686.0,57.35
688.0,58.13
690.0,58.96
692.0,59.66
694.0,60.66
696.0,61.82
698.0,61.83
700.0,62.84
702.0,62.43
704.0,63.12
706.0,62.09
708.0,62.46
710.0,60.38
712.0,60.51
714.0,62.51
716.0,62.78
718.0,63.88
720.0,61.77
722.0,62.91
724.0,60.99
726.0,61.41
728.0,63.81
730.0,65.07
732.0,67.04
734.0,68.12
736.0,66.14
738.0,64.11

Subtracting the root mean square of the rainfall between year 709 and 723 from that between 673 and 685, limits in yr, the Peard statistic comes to -3.6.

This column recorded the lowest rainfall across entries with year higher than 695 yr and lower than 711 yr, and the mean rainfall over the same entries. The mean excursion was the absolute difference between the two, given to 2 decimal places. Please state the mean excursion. 1.74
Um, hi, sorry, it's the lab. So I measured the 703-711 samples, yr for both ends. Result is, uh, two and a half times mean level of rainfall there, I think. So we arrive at 155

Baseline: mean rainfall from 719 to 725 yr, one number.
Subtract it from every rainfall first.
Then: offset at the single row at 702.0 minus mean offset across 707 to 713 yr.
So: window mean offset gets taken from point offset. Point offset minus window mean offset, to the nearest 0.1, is 1.3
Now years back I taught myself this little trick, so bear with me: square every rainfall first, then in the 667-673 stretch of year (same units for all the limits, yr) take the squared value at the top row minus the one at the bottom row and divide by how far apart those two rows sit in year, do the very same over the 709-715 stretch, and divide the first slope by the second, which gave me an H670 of 1.3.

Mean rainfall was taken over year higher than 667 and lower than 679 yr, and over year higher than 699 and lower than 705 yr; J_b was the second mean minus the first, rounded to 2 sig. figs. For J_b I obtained 5.3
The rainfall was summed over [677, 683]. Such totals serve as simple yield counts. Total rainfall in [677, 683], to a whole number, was 176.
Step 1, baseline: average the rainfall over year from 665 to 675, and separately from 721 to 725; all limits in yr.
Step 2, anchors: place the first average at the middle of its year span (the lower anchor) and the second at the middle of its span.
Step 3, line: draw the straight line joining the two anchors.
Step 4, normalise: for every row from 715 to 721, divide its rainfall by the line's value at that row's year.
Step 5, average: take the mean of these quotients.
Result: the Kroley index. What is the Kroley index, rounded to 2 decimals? 1.02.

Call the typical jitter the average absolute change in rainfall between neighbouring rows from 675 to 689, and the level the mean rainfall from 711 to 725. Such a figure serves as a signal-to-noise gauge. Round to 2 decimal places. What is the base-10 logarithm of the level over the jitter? 1.83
